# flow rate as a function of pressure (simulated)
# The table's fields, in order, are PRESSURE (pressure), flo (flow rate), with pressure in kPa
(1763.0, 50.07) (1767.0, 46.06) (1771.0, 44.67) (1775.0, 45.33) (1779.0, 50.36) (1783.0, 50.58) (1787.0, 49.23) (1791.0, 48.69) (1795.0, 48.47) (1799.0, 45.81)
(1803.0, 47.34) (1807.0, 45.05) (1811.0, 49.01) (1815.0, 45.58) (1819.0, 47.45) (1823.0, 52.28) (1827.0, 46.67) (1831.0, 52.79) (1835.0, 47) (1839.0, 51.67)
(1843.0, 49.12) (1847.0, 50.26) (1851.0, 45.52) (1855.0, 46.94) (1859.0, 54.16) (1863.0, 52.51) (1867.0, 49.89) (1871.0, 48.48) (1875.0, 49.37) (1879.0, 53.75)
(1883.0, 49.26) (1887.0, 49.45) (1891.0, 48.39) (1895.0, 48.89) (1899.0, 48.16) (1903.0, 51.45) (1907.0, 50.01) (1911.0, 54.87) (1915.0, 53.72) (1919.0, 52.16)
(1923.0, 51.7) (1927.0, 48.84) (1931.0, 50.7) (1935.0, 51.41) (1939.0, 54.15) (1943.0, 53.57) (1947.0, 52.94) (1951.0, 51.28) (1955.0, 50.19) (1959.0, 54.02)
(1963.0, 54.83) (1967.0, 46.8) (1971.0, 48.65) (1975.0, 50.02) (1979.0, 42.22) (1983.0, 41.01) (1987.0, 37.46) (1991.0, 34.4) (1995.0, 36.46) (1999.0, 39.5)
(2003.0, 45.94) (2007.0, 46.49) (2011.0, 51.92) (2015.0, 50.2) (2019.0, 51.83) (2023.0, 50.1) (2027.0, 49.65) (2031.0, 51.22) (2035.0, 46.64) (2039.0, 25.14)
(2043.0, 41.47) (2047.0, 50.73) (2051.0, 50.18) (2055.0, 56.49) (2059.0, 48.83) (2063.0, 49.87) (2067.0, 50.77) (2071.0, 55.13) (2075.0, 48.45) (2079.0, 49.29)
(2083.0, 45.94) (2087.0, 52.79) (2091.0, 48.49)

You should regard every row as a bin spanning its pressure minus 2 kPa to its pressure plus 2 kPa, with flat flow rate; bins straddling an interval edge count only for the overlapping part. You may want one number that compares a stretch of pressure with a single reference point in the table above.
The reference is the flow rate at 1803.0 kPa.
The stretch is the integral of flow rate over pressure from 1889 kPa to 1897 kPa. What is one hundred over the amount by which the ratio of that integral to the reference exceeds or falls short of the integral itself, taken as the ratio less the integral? -0.263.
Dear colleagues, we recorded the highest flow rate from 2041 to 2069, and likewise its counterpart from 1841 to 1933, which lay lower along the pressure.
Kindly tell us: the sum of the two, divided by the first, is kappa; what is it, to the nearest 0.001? 1.971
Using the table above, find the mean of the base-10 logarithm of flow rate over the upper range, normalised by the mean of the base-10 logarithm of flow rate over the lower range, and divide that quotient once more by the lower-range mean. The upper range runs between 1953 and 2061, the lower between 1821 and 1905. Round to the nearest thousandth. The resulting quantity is 0.577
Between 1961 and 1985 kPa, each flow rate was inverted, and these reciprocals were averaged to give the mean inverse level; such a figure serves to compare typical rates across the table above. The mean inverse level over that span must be 0.0214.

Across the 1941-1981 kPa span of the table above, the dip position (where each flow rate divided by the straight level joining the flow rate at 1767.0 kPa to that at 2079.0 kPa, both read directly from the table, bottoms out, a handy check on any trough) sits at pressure 1979.0 kPa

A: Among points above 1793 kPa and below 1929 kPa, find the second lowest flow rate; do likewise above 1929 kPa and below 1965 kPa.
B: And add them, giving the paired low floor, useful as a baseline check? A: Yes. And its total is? 96.2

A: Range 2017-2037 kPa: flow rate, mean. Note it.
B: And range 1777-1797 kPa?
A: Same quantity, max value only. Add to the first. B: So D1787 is 100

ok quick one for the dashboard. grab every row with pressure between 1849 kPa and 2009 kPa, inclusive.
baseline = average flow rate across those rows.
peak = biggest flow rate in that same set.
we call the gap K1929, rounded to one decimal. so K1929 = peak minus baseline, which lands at 6.1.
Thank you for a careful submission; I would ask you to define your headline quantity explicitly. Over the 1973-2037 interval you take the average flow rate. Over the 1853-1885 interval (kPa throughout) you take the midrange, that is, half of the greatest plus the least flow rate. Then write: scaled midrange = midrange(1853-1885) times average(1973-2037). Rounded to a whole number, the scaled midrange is 2291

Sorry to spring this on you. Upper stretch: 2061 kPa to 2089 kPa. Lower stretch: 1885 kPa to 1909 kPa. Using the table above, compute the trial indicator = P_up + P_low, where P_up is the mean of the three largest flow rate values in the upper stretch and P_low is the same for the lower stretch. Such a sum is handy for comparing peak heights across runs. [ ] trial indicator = 103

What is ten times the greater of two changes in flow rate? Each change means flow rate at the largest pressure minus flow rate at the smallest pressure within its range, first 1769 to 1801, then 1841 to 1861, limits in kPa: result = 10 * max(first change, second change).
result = 50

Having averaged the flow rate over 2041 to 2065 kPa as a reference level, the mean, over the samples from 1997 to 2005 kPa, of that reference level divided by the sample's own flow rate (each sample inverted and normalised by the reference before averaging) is 1.17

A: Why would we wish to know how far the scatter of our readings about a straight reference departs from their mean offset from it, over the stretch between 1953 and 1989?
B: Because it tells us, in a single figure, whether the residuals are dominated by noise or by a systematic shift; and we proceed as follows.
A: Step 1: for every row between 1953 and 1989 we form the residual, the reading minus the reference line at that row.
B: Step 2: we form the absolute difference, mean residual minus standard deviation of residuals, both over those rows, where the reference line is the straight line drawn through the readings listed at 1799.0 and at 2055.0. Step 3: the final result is 12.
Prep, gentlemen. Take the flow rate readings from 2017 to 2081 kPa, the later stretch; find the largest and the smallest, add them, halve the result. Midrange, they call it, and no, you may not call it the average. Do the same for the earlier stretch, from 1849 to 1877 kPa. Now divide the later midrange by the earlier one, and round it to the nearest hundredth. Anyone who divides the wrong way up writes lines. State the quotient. 0.82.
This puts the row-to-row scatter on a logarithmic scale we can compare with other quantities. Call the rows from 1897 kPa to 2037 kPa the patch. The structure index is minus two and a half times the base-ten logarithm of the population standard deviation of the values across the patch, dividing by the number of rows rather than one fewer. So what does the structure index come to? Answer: -1.8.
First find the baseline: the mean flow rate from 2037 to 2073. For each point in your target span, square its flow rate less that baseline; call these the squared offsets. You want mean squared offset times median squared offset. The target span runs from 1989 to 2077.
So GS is 510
